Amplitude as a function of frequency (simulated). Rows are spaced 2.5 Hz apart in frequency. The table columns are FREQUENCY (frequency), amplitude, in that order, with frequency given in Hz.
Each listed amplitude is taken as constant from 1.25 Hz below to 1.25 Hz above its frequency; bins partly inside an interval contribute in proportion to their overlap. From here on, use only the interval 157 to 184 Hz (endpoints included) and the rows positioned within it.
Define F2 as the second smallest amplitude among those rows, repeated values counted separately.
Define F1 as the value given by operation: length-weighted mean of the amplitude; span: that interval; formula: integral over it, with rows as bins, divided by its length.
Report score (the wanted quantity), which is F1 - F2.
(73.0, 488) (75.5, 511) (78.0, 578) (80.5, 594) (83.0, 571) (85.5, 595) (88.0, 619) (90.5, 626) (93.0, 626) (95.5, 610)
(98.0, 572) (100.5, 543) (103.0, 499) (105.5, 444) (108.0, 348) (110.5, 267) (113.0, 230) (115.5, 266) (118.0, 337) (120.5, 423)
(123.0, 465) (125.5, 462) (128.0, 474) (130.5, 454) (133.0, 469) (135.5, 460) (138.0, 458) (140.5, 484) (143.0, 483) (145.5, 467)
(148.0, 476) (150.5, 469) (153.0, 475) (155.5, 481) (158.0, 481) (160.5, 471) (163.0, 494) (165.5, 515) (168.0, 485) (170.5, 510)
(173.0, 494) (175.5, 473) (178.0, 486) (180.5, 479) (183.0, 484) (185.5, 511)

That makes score 15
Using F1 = 488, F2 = 473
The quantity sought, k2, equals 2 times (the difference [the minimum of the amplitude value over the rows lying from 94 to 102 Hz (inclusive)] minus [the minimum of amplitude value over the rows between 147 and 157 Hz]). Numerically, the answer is 148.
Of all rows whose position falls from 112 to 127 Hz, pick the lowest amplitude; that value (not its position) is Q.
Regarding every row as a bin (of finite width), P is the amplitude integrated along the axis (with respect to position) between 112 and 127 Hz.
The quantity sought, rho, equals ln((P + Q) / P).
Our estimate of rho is 0.0408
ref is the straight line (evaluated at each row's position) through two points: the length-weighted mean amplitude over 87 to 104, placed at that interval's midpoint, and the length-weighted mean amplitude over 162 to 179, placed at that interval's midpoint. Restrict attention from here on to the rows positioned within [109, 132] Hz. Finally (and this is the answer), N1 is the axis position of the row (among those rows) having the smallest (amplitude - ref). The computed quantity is 113.0 Hz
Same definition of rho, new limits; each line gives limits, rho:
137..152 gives 0.0625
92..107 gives 0.0529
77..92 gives 0.0617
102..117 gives 0.0442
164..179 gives 0.0619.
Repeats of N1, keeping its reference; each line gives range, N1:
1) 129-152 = 130.5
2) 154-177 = 160.5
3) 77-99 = 83.0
